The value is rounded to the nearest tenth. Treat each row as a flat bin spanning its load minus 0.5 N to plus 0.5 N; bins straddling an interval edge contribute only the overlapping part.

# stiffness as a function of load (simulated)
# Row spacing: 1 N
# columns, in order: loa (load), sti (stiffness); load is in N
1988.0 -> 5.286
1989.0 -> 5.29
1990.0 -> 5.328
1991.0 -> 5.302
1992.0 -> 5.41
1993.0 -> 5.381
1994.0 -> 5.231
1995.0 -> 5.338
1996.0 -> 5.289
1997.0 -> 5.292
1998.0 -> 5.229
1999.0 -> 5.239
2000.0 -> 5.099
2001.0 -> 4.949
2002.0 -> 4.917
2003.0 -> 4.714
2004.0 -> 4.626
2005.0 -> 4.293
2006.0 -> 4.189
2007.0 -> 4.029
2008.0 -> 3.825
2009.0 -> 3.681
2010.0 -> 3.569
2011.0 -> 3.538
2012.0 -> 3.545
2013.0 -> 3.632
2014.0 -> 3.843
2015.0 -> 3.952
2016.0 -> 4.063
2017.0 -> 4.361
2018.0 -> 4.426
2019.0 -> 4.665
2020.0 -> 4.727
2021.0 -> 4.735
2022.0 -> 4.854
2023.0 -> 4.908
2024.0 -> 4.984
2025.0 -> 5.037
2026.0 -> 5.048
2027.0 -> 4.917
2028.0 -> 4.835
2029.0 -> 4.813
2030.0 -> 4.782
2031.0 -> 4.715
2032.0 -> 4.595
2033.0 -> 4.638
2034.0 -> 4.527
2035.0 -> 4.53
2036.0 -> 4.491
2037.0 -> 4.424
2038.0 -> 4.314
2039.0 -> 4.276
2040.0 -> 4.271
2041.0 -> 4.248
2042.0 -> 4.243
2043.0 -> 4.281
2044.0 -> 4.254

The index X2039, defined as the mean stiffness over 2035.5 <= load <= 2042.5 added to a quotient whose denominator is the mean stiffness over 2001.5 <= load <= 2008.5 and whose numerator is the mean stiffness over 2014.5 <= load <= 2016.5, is 5.2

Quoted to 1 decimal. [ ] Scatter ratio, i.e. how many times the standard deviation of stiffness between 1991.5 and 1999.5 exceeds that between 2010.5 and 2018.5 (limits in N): 0.2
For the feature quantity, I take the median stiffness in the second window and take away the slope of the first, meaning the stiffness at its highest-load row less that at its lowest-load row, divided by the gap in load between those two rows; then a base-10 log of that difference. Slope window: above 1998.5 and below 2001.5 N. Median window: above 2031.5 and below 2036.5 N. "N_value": 0.670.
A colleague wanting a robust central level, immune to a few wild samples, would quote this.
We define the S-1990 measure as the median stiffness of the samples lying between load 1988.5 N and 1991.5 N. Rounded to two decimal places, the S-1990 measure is 5.30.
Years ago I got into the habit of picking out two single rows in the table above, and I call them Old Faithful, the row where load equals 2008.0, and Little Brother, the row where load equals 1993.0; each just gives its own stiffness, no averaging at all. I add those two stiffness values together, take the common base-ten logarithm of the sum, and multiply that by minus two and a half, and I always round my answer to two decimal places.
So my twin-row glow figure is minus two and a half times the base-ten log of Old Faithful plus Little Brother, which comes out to -2.41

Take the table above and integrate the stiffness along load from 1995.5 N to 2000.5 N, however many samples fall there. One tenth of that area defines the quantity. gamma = 2.61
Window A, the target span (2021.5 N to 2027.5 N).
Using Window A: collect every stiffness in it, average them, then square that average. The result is 25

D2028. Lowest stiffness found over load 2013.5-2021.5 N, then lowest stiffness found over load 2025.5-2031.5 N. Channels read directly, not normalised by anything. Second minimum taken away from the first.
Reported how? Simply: -0.9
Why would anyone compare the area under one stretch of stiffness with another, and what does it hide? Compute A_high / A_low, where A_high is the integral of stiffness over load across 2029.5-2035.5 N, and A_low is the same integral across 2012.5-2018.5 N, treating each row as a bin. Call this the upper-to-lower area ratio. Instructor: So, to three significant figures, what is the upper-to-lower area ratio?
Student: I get 1.14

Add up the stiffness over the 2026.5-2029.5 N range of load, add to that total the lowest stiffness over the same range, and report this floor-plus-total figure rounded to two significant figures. 19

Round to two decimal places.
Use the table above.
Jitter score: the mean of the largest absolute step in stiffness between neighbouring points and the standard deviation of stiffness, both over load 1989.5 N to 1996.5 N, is 0.10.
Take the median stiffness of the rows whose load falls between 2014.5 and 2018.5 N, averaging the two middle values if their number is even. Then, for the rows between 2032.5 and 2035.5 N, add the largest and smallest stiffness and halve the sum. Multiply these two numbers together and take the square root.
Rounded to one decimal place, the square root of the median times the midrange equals 4.4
